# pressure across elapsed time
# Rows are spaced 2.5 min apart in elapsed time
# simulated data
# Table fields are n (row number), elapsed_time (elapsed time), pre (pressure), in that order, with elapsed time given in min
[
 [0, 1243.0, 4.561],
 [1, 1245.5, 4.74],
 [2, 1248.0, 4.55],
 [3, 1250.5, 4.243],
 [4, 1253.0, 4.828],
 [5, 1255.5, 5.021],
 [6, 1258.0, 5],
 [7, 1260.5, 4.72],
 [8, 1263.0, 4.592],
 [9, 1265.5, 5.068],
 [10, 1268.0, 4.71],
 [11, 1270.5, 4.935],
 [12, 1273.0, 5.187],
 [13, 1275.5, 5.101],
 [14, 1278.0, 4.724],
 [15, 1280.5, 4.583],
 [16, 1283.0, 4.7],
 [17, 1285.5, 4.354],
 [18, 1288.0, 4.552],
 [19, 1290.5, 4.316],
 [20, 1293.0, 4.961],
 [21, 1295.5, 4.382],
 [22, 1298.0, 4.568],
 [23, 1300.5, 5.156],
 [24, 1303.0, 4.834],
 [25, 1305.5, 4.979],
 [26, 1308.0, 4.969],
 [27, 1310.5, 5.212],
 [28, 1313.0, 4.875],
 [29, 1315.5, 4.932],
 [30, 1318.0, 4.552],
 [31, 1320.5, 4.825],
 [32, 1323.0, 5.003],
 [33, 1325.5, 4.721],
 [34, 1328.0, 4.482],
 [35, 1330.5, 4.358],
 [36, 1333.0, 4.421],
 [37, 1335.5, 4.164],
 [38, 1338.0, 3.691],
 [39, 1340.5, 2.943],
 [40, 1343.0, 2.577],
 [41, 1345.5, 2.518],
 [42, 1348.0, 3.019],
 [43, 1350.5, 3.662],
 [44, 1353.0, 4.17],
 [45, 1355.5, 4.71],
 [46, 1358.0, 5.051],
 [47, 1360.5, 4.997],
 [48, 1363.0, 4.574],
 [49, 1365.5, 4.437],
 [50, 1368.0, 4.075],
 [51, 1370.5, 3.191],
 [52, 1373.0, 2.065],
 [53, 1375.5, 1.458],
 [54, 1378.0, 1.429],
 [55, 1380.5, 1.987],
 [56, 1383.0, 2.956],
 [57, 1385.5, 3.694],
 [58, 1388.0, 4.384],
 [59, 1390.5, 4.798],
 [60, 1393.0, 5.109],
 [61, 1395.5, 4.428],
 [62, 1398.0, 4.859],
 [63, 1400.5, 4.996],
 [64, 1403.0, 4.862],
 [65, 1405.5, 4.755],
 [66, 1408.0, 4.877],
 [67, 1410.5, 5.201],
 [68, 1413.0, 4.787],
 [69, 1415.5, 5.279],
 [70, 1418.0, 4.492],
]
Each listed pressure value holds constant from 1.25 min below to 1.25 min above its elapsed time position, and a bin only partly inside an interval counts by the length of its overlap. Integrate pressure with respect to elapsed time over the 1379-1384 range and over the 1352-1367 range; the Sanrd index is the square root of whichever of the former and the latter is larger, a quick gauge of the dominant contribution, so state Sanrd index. 8.4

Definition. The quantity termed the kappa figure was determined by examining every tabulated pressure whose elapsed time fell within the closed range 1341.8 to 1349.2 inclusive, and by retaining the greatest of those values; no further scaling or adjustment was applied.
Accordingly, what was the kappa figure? 3.019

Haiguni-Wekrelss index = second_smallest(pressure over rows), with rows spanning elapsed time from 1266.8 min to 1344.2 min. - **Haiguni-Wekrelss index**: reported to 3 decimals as 2.943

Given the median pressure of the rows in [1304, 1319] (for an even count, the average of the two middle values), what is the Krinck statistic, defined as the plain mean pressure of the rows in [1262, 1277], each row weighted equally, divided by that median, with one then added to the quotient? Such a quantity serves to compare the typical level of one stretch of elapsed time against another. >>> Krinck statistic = 2.00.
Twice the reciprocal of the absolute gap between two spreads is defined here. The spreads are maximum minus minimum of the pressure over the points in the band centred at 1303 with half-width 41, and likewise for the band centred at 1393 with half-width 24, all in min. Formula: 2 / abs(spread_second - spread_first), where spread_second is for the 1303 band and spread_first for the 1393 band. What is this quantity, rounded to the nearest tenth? 1.6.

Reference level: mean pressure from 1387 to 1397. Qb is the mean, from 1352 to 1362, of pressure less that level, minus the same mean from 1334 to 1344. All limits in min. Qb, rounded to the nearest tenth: 1.4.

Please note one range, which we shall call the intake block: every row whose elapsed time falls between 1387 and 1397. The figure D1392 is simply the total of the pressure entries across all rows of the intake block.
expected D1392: 18.7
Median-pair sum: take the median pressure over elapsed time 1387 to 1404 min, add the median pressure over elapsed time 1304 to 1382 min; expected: 9.28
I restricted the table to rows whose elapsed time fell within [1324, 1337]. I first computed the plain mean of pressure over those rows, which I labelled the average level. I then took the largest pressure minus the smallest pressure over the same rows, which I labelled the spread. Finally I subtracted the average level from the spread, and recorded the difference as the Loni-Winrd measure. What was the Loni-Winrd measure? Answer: -3.9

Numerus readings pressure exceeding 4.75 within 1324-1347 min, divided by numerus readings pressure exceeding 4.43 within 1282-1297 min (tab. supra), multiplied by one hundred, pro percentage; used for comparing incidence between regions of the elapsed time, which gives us 0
